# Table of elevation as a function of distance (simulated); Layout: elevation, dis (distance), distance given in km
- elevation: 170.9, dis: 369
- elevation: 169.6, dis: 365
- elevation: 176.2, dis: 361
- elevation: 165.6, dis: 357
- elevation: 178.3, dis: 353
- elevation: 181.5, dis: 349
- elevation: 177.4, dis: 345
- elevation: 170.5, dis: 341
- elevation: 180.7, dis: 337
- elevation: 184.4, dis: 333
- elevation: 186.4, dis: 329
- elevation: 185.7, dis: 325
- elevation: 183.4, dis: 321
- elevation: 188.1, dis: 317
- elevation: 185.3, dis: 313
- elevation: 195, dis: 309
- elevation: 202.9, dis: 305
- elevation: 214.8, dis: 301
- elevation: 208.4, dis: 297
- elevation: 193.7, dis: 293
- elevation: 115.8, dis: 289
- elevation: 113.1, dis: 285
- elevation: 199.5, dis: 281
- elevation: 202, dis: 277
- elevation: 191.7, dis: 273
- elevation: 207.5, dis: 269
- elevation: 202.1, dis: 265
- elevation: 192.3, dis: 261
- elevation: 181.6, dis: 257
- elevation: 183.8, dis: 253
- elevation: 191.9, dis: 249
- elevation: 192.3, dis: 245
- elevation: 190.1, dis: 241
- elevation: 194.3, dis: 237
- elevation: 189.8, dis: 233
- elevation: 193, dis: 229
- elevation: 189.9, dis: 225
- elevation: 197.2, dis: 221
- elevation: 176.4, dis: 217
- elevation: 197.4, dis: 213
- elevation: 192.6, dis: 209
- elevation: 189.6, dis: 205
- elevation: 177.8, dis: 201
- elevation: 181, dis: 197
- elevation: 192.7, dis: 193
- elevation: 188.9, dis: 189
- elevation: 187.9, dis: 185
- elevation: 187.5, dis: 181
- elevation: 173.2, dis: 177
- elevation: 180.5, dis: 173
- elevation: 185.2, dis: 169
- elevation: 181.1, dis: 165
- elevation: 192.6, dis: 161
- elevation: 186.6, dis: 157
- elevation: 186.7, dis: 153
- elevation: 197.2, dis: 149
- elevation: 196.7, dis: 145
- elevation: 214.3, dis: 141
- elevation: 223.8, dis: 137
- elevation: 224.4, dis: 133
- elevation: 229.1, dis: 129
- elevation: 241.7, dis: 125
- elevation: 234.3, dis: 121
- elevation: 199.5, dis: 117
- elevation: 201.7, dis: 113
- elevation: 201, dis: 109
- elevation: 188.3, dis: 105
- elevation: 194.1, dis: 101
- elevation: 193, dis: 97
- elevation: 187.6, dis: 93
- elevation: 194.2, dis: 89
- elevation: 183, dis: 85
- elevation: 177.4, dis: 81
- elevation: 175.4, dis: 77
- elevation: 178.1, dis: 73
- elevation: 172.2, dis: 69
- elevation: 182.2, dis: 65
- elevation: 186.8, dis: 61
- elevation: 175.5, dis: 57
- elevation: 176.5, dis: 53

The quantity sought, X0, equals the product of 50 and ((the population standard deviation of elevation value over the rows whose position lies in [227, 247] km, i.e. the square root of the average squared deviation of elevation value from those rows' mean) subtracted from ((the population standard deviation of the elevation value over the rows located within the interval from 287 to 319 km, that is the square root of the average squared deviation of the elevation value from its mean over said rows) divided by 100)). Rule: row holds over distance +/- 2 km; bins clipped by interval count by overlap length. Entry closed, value -72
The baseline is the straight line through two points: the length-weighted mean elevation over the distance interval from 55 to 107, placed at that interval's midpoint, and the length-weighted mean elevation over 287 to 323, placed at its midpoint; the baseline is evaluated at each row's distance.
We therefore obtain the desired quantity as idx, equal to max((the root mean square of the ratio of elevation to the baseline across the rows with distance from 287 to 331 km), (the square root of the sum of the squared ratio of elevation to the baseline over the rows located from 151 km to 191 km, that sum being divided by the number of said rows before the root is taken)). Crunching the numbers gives 1.01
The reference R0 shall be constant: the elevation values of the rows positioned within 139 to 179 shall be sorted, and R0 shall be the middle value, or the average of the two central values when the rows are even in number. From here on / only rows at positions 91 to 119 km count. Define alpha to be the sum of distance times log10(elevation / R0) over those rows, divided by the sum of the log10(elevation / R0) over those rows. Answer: 109.0 km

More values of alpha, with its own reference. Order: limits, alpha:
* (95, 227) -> 128.7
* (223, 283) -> 261.0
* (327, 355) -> 343.8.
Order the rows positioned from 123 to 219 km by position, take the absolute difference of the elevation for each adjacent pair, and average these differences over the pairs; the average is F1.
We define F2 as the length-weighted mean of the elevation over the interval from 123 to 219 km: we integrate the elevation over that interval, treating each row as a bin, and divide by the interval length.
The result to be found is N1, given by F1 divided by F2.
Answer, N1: 0.0367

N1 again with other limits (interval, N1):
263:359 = 0.0721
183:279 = 0.0383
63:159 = 0.0373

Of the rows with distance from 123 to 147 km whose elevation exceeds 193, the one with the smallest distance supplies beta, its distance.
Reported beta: 125 km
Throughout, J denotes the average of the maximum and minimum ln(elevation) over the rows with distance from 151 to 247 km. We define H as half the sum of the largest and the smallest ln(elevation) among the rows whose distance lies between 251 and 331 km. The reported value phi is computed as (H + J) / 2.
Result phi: 5.13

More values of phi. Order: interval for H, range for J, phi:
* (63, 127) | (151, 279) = 5.28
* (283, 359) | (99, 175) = 5.20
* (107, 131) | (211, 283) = 5.32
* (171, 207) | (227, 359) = 5.13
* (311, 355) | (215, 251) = 5.21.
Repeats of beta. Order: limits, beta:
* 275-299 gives 277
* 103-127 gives 109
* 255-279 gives 265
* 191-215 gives 213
